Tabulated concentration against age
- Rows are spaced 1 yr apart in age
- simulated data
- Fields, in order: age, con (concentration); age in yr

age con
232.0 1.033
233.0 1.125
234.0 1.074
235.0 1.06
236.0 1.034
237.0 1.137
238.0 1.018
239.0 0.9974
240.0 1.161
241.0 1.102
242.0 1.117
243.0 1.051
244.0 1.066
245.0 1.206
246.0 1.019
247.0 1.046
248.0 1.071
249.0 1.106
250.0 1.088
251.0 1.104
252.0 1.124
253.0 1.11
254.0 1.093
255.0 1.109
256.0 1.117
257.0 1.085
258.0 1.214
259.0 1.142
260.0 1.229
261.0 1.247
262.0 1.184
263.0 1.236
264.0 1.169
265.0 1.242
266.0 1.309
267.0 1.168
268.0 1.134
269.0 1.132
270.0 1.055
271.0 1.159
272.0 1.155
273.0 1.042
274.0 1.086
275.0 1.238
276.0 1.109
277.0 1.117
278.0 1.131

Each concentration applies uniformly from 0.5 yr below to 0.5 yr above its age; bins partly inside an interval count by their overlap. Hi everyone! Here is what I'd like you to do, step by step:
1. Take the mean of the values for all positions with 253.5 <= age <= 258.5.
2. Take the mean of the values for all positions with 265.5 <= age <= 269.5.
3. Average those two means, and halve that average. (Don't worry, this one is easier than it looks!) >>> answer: 0.577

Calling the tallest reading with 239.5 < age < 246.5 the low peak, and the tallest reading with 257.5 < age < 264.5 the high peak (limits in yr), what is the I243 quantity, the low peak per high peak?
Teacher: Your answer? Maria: 0.97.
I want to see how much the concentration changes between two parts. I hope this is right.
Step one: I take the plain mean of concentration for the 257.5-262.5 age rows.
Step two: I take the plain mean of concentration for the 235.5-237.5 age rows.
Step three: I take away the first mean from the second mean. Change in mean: -0.12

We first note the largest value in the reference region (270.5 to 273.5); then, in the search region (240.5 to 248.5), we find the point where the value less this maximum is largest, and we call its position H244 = 245.0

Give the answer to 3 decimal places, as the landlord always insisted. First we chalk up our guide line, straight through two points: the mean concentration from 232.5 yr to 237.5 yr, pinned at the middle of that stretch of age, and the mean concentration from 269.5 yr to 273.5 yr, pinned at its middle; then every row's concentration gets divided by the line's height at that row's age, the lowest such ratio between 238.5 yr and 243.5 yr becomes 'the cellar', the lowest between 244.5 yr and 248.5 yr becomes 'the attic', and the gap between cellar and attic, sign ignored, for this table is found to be 0.017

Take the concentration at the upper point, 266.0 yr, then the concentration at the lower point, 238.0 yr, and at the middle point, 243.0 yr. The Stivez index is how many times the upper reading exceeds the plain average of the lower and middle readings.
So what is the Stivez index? 1.27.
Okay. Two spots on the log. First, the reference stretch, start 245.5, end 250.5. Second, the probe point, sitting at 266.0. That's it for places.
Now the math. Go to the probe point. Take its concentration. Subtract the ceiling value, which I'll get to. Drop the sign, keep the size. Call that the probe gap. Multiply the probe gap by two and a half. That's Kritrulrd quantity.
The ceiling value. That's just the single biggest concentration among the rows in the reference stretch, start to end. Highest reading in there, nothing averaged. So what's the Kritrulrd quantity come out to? 0.51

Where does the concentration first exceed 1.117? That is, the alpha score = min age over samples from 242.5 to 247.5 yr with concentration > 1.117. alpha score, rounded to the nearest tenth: 245.0 yr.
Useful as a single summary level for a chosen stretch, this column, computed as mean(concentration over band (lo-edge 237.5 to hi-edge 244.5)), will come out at 1.073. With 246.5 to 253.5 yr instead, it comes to 1.093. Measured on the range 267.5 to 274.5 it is 1.109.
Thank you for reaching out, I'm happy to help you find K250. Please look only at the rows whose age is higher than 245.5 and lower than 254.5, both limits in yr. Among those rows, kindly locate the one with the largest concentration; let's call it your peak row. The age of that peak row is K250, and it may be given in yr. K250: 252.0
